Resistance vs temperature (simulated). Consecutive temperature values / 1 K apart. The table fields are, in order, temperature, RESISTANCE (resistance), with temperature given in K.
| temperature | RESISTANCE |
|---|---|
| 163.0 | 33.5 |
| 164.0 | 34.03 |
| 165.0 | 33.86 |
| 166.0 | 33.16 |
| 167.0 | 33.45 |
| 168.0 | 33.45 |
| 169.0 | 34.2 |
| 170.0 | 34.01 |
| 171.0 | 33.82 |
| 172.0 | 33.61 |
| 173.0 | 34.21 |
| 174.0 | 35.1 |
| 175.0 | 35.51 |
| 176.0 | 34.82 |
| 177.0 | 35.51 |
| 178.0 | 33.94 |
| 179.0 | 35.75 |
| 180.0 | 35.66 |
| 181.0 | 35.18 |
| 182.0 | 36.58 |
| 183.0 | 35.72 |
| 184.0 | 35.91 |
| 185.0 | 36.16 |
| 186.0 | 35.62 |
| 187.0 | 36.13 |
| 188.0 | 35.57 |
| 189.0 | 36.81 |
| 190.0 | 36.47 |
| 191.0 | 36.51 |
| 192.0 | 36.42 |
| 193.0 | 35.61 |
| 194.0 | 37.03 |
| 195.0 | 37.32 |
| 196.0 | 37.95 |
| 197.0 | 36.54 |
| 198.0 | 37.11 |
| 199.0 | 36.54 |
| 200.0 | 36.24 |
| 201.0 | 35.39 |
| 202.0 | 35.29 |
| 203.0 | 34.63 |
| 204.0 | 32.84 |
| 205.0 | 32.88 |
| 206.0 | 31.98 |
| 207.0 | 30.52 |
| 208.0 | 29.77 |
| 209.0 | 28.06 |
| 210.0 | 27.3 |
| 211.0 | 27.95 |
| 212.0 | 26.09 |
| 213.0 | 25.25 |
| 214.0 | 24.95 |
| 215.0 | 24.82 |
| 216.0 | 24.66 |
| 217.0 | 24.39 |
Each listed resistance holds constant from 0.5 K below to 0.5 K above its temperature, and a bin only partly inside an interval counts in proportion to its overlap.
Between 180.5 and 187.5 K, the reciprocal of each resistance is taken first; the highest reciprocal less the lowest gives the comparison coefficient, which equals 0.0011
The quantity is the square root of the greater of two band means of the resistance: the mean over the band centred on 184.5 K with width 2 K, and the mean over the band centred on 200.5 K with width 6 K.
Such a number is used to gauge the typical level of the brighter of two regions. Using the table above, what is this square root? 6.00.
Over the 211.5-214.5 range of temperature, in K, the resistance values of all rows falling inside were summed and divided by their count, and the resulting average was 25.4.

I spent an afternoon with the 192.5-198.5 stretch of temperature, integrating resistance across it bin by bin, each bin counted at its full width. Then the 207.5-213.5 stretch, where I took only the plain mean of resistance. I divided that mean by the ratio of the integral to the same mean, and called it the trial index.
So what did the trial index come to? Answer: 3.4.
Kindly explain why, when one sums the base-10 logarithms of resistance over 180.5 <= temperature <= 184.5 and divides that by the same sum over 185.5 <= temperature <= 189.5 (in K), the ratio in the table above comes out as 1.00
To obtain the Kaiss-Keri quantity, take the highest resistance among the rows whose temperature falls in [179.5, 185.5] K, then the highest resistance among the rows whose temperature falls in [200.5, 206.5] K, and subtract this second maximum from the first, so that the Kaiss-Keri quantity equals 1.2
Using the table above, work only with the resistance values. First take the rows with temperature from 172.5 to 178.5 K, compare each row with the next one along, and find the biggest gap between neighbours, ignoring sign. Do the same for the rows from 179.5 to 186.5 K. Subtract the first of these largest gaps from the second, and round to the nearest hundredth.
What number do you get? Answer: -0.17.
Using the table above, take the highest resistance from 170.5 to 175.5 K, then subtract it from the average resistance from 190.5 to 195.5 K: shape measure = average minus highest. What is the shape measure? 1.1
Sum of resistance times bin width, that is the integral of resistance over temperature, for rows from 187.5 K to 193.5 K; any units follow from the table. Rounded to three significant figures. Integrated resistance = 217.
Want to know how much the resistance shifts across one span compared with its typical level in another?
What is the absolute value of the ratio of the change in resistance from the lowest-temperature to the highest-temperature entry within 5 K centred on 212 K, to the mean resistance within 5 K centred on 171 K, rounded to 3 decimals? 0.069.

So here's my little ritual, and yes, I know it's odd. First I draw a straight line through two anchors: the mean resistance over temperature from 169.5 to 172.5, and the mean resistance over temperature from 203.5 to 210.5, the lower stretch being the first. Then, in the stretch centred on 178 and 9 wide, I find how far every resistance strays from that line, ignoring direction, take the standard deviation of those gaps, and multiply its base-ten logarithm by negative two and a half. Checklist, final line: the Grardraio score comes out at 0.2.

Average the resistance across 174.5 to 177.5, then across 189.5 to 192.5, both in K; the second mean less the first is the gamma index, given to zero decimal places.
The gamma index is 1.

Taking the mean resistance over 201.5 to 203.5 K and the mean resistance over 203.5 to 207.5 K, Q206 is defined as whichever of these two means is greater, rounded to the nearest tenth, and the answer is 35.0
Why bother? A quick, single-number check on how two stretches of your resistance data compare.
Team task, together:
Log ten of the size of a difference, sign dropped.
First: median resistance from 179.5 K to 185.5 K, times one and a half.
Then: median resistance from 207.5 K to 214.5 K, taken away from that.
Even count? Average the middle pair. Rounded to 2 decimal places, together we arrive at 1.42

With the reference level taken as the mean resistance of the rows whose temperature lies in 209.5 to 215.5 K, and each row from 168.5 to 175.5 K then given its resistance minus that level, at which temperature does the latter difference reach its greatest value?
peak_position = 175.0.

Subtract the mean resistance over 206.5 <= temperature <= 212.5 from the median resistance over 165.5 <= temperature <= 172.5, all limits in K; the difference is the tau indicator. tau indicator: 5.3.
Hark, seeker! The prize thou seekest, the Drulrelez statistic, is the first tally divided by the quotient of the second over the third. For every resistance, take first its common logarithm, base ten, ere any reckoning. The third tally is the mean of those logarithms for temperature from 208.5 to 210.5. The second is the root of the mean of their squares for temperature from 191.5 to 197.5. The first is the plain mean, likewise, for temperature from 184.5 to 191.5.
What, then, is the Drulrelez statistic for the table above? 1.44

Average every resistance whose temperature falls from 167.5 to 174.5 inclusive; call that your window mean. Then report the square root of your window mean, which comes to 5.84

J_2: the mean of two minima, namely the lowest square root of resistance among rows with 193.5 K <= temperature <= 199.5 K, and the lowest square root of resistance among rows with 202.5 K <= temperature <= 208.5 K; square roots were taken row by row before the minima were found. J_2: 5.8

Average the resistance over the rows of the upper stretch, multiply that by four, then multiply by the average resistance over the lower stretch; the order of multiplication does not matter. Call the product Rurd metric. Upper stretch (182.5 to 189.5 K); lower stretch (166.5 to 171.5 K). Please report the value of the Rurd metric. 4864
